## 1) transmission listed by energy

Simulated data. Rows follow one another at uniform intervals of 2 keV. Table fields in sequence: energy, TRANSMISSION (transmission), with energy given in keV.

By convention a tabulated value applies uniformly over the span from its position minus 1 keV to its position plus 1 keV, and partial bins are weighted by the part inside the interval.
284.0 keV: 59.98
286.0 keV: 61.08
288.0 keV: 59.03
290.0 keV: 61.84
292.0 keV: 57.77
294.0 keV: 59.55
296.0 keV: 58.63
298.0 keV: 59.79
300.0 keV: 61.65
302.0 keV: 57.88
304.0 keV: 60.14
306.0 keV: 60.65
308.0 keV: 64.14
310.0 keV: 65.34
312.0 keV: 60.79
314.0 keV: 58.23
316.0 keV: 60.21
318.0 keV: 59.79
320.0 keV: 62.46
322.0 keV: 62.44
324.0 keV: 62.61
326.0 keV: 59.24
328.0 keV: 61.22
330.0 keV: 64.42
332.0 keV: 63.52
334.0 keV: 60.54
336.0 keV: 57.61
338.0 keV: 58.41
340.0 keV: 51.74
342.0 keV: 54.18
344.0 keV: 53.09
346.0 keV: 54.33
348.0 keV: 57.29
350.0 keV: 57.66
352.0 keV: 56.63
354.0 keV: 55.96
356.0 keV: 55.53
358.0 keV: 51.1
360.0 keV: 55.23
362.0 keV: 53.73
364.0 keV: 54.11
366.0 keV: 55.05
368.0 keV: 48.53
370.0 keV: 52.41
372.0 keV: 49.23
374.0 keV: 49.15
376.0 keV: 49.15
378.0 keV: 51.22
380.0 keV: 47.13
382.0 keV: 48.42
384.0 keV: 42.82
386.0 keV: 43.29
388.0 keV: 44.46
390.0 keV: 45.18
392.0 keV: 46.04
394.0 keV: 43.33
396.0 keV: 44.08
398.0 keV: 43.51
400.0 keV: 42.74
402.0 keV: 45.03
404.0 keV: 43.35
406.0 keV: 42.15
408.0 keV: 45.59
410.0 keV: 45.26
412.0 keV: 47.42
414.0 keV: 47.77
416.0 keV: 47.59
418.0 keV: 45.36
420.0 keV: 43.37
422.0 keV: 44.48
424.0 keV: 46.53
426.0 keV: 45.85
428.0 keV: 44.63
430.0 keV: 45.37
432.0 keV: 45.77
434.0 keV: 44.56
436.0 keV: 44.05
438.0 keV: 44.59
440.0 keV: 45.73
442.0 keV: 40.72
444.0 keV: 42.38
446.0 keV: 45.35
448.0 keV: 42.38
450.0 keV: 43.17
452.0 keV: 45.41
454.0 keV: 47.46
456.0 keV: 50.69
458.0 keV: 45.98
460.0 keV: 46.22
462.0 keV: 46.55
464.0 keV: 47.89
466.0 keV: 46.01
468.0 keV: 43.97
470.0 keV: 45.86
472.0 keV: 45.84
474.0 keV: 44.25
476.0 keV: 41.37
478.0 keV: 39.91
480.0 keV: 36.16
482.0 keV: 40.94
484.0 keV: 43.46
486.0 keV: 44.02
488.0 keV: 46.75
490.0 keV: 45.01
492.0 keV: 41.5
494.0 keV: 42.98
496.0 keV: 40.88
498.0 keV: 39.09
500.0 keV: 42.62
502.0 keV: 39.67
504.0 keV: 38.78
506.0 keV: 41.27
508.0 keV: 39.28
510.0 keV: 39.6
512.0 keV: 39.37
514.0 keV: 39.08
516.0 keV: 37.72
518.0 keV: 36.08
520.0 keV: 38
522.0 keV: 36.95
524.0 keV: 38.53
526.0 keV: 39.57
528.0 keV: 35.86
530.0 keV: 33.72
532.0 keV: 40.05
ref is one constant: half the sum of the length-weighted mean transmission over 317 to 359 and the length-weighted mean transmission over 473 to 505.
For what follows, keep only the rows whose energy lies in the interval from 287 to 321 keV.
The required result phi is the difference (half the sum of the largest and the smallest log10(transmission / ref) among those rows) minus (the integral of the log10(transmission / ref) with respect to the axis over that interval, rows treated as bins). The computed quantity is -2.7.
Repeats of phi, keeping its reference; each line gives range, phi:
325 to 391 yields -1.8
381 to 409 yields 1.4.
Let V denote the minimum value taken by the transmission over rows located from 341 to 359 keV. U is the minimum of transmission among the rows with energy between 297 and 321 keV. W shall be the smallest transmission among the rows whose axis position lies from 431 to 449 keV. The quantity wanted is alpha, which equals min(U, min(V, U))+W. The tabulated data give 92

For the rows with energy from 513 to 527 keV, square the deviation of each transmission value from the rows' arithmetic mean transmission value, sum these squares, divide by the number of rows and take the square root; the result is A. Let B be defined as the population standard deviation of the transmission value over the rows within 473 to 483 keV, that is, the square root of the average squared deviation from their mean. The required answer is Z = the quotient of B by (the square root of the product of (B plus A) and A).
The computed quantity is 1.3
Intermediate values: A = 1.1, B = 2.62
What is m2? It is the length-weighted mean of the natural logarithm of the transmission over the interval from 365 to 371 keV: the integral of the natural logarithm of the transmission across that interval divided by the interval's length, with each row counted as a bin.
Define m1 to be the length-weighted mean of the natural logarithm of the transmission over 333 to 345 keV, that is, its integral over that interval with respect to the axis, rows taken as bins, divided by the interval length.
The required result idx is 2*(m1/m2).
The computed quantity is 2.04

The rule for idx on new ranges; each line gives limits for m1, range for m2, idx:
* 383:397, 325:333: 1.84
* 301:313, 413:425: 2.15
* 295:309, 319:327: 1.99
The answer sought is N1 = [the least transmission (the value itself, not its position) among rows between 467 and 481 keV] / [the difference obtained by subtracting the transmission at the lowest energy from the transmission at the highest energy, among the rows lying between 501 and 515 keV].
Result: -61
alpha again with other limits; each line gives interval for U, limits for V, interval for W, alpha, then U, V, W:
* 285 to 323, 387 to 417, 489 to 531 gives 76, 57.77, 42.15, 33.72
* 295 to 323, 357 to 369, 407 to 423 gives 92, 57.88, 48.53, 43.37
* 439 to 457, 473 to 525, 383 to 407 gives 78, 40.72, 36.08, 42.15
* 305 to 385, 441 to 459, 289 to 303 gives 98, 42.82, 40.72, 57.77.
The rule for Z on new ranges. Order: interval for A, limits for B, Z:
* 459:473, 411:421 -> 1.0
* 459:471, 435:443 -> 1.0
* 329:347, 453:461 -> 0.4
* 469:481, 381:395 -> 0.4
